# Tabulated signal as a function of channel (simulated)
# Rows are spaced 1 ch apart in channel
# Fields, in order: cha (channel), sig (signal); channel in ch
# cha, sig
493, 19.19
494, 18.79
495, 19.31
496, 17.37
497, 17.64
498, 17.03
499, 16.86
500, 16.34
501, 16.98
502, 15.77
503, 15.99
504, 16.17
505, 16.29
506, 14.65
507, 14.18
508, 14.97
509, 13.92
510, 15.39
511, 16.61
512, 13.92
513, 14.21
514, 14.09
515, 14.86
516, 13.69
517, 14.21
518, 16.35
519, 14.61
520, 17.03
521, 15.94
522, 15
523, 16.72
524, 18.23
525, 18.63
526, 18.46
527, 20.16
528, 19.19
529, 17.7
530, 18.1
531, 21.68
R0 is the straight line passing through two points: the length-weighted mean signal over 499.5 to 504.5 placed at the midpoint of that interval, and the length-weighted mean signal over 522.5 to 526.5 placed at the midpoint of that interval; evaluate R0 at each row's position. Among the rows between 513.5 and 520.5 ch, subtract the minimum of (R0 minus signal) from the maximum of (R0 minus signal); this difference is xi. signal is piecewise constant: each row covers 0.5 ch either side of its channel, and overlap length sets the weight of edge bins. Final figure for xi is 3.0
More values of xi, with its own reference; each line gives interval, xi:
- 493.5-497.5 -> 2.0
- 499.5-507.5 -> 3.3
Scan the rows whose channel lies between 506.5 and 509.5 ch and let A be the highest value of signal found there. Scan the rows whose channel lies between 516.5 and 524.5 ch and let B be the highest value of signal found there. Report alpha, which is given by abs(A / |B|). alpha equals 0.82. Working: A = 14.97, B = 18.23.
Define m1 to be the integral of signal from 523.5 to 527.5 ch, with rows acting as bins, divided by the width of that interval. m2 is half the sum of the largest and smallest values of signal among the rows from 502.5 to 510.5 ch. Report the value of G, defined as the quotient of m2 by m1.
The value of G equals 0.800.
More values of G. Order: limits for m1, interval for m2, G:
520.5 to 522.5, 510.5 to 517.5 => 0.979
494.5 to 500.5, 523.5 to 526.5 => 1.058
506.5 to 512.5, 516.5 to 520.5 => 1.053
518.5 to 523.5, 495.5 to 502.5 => 1.053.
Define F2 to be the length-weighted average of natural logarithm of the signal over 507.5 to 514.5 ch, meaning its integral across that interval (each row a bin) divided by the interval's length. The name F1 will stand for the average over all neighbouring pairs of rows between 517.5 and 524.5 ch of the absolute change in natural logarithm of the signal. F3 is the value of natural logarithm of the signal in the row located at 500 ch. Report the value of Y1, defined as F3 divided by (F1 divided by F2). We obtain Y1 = 77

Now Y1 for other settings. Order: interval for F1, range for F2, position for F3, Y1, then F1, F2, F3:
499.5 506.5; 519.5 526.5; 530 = 197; 0.042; 2.84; 2.90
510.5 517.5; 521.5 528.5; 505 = 128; 0.063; 2.89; 2.79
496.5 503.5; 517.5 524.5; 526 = 240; 0.034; 2.79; 2.92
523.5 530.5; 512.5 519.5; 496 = 169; 0.045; 2.68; 2.85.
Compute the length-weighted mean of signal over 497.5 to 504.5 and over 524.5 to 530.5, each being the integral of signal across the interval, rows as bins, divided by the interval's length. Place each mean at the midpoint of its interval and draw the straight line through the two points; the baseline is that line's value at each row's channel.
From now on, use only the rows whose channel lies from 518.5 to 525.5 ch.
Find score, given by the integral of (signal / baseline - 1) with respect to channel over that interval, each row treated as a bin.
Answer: -0.63 ch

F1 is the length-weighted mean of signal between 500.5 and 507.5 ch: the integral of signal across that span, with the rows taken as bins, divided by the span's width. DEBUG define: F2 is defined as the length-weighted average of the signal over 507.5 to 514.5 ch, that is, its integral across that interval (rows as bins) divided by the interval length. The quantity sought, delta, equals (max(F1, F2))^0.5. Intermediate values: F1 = 15.7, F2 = 14.7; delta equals 3.965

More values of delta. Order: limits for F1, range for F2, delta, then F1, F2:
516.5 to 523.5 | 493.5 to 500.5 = 4.198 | 15.7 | 17.6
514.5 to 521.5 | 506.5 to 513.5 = 3.904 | 15.2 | 14.7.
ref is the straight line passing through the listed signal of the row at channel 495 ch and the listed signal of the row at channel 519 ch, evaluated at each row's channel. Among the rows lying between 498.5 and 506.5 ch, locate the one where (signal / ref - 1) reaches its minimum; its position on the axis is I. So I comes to 506 ch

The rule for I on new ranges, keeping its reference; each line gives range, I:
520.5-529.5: 522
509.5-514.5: 512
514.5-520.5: 516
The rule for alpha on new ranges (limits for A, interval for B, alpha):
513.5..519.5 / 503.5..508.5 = 1.00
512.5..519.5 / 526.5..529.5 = 0.81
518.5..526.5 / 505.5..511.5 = 1.12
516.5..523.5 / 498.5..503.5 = 1.00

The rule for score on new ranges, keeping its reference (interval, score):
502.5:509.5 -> -0.70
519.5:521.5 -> -0.18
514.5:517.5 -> -0.59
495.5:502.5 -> 0.25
